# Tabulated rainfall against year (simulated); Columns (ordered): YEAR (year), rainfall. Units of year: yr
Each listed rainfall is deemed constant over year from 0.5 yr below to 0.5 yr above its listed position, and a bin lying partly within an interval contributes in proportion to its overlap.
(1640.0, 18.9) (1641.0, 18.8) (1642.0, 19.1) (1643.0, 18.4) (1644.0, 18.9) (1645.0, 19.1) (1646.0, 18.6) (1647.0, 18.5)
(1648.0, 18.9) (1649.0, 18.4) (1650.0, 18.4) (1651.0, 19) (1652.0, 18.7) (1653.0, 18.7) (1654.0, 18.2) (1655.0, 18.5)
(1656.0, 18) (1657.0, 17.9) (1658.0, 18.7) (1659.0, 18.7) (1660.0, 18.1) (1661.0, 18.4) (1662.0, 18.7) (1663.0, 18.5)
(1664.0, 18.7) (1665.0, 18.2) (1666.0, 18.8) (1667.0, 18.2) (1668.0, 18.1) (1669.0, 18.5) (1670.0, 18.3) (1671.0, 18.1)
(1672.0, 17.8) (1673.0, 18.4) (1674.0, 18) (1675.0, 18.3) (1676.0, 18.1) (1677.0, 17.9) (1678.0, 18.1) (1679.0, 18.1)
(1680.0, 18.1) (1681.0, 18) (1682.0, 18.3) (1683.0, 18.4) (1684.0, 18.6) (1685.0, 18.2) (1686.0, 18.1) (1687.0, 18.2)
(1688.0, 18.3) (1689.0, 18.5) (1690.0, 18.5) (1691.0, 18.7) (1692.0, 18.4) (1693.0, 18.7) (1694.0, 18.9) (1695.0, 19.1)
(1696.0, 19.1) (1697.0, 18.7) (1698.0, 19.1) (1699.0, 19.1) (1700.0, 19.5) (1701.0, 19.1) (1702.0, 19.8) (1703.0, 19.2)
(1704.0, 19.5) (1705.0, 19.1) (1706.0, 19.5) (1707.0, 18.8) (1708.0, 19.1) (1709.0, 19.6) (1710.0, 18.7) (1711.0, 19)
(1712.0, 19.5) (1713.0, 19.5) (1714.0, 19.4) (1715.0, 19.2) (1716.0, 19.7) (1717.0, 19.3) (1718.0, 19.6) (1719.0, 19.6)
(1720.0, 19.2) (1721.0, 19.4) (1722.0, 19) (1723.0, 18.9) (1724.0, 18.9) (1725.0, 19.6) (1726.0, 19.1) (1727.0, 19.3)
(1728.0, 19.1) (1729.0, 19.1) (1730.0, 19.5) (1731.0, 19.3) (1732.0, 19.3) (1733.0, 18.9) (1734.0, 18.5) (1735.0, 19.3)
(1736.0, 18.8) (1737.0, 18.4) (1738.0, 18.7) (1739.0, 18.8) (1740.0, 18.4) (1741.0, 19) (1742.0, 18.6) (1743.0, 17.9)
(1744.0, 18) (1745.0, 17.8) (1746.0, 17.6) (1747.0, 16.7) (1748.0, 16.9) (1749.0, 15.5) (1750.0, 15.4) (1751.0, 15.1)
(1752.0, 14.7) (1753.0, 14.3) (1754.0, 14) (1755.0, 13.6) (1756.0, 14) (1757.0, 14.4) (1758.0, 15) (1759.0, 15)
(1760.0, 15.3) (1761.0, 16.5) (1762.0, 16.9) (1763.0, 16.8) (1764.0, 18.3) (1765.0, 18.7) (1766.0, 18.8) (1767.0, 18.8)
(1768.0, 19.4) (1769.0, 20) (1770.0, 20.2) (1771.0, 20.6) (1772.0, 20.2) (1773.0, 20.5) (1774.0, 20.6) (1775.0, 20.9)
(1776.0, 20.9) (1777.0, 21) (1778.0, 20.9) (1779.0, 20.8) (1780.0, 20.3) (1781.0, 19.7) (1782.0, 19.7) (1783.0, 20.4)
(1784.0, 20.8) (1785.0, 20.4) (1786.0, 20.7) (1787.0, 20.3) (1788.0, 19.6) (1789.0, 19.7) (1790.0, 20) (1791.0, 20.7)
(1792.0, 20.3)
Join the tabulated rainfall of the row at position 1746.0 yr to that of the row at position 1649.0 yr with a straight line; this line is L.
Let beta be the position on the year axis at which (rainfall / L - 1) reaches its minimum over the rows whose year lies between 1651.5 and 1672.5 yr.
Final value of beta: 1657.0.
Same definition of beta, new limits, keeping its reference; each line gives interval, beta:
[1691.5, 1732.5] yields 1692.0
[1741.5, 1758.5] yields 1755.0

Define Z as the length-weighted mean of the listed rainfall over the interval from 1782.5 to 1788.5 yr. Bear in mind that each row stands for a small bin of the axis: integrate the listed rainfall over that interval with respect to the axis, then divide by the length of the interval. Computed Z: 20.4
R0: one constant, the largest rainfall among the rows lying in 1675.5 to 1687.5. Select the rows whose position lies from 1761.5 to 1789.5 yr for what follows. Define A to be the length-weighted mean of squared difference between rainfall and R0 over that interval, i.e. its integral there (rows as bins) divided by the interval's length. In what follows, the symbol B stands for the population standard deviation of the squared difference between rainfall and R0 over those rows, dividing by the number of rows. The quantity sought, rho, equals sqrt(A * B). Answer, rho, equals 2.2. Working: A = 2.79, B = 1.8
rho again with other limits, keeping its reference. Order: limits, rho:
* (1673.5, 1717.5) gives 0.3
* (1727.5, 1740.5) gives 0.2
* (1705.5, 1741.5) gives 0.4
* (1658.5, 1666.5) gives 0.1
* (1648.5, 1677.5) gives 0.2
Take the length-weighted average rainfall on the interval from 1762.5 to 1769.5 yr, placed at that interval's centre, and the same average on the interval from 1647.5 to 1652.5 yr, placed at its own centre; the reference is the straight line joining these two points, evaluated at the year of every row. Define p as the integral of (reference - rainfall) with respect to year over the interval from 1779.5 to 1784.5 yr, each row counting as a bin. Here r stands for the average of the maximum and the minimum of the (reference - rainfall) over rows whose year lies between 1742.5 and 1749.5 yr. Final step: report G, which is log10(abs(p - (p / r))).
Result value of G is 0.6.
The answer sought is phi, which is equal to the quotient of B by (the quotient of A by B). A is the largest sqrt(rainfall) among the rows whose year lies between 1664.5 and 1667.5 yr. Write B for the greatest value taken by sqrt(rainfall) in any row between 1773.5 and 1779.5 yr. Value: 4.84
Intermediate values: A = 4.34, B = 4.58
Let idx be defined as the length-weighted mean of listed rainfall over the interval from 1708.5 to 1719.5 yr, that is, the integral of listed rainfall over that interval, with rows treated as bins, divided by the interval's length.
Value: 19.4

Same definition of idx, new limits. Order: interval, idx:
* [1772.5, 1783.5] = 20.5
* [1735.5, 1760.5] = 16.5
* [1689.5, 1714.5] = 19.1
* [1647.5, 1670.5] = 18.5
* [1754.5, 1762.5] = 15.1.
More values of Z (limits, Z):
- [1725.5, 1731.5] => 19.2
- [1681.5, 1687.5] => 18.3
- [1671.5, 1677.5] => 18.1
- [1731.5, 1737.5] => 18.9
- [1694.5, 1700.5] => 19.1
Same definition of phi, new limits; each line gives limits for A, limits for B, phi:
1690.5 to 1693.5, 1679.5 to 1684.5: 4.30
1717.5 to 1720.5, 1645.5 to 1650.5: 4.27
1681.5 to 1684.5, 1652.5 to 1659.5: 4.34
